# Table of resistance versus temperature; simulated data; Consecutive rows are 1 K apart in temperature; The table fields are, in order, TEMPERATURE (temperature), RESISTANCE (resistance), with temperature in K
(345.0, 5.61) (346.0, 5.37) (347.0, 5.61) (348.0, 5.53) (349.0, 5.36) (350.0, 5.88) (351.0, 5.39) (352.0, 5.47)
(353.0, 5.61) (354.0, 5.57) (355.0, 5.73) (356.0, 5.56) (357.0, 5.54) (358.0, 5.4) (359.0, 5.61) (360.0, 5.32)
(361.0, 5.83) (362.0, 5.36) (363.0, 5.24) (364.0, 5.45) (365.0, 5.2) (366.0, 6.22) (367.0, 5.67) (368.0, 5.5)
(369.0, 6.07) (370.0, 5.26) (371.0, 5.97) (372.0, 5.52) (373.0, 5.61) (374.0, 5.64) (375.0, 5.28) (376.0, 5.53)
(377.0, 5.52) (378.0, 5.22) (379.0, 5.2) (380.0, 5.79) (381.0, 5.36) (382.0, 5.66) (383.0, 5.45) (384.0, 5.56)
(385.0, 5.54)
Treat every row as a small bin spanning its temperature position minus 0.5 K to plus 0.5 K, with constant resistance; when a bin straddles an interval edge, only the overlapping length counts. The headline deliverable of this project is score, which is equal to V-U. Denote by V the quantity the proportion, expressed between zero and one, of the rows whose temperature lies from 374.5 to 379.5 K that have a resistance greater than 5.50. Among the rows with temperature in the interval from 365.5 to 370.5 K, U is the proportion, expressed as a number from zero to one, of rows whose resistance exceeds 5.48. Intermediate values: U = 0.80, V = 0.4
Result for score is -0.40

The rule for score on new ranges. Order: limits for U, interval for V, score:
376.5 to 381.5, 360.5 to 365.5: -0.20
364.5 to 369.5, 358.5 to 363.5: -0.40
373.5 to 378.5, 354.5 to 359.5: 0.20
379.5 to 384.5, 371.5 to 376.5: 0.20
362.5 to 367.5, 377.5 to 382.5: 0.00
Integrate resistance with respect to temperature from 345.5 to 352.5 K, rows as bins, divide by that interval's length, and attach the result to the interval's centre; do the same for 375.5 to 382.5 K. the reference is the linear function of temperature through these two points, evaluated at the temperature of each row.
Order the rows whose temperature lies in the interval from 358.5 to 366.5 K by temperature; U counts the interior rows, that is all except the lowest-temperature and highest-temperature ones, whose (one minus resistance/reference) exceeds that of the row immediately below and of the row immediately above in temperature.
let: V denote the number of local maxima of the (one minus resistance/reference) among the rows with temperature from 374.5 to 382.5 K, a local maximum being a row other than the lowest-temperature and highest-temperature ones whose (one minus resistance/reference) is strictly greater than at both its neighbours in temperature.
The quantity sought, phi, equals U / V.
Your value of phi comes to 1.5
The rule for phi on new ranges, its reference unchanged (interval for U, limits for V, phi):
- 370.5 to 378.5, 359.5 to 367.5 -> 1.0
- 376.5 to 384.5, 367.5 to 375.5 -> 1.5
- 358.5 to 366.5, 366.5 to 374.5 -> 1.0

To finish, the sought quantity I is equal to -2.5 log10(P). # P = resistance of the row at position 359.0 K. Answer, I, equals -1.872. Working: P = 5.61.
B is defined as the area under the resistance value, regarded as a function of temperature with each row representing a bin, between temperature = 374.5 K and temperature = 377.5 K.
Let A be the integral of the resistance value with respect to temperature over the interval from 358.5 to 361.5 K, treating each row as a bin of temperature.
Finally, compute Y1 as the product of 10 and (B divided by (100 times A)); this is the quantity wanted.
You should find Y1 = 0.0974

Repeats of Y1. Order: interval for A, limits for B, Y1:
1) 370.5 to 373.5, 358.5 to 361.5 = 0.0980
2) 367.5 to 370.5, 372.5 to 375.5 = 0.0982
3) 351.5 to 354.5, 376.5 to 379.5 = 0.0957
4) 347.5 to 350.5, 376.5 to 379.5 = 0.0951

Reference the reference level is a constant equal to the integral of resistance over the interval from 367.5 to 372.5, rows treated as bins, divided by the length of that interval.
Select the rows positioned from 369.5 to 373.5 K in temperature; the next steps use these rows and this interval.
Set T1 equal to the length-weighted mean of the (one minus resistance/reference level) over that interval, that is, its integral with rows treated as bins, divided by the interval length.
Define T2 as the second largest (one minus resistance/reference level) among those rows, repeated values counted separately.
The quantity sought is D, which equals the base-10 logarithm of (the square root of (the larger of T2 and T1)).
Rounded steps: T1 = 0.013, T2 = 0.03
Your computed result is -0.80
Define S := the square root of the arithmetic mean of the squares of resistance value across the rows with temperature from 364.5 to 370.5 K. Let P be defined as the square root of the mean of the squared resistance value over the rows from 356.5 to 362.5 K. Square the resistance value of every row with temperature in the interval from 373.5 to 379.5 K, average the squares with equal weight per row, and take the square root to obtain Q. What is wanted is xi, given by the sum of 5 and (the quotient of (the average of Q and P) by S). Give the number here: 5.96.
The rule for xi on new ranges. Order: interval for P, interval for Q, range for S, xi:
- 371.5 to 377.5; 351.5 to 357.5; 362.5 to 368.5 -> 6.00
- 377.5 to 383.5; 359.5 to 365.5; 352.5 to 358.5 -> 5.97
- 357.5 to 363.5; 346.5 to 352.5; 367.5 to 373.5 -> 5.97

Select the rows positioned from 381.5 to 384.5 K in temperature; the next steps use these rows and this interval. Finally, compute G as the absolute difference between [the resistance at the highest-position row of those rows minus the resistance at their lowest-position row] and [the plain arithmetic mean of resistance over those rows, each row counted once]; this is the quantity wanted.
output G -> 5.66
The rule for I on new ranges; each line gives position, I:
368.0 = -1.851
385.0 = -1.859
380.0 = -1.907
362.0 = -1.823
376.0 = -1.857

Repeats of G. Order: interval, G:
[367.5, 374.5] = 5.51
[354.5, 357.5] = 5.80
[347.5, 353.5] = 5.46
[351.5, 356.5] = 5.50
